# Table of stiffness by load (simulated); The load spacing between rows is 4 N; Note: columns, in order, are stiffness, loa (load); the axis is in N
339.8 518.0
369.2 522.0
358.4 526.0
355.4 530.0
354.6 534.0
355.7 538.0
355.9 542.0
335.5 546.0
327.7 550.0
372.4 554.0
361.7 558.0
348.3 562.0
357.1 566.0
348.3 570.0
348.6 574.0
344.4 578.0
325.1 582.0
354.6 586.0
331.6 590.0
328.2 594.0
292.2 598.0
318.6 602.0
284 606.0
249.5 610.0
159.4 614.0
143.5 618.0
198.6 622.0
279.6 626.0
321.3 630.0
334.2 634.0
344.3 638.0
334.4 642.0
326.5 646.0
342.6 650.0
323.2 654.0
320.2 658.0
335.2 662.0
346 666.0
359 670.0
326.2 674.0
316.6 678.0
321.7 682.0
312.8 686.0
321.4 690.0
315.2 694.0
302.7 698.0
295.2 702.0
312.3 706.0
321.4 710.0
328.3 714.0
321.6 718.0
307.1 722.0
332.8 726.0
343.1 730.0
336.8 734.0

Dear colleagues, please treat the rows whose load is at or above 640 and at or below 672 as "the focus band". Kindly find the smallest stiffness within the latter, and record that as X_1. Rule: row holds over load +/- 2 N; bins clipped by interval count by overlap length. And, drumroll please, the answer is 320.2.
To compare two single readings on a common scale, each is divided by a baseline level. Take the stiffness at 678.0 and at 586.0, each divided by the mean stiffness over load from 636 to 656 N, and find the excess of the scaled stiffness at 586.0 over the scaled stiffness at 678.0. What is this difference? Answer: 0.11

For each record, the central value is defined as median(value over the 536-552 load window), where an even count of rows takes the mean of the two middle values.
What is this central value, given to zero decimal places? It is 346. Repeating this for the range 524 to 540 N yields 356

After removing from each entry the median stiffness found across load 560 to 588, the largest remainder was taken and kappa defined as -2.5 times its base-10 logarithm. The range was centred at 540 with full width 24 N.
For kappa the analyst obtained -2.2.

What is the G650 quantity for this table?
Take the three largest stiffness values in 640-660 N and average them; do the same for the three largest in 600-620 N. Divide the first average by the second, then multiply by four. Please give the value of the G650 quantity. 4.7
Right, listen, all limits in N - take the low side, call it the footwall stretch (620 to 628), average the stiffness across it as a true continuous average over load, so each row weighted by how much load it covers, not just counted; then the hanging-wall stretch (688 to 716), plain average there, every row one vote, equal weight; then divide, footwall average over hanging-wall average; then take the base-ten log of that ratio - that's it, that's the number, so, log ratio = -0.12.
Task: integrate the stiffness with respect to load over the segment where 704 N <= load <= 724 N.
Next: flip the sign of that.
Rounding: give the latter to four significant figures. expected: -6363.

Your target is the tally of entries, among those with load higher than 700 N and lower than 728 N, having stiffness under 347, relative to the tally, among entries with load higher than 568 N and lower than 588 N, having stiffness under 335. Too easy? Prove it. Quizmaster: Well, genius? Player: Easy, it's 7.0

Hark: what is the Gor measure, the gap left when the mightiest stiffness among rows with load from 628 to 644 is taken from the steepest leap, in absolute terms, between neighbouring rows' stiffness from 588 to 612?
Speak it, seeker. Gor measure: -308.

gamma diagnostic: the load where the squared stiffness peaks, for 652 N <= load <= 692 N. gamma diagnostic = 670.0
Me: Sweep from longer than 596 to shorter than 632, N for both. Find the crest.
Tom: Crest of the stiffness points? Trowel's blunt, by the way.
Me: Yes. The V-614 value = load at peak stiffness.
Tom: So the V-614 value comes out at 630.0 N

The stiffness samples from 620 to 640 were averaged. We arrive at 296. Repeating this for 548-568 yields 353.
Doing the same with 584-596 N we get 338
